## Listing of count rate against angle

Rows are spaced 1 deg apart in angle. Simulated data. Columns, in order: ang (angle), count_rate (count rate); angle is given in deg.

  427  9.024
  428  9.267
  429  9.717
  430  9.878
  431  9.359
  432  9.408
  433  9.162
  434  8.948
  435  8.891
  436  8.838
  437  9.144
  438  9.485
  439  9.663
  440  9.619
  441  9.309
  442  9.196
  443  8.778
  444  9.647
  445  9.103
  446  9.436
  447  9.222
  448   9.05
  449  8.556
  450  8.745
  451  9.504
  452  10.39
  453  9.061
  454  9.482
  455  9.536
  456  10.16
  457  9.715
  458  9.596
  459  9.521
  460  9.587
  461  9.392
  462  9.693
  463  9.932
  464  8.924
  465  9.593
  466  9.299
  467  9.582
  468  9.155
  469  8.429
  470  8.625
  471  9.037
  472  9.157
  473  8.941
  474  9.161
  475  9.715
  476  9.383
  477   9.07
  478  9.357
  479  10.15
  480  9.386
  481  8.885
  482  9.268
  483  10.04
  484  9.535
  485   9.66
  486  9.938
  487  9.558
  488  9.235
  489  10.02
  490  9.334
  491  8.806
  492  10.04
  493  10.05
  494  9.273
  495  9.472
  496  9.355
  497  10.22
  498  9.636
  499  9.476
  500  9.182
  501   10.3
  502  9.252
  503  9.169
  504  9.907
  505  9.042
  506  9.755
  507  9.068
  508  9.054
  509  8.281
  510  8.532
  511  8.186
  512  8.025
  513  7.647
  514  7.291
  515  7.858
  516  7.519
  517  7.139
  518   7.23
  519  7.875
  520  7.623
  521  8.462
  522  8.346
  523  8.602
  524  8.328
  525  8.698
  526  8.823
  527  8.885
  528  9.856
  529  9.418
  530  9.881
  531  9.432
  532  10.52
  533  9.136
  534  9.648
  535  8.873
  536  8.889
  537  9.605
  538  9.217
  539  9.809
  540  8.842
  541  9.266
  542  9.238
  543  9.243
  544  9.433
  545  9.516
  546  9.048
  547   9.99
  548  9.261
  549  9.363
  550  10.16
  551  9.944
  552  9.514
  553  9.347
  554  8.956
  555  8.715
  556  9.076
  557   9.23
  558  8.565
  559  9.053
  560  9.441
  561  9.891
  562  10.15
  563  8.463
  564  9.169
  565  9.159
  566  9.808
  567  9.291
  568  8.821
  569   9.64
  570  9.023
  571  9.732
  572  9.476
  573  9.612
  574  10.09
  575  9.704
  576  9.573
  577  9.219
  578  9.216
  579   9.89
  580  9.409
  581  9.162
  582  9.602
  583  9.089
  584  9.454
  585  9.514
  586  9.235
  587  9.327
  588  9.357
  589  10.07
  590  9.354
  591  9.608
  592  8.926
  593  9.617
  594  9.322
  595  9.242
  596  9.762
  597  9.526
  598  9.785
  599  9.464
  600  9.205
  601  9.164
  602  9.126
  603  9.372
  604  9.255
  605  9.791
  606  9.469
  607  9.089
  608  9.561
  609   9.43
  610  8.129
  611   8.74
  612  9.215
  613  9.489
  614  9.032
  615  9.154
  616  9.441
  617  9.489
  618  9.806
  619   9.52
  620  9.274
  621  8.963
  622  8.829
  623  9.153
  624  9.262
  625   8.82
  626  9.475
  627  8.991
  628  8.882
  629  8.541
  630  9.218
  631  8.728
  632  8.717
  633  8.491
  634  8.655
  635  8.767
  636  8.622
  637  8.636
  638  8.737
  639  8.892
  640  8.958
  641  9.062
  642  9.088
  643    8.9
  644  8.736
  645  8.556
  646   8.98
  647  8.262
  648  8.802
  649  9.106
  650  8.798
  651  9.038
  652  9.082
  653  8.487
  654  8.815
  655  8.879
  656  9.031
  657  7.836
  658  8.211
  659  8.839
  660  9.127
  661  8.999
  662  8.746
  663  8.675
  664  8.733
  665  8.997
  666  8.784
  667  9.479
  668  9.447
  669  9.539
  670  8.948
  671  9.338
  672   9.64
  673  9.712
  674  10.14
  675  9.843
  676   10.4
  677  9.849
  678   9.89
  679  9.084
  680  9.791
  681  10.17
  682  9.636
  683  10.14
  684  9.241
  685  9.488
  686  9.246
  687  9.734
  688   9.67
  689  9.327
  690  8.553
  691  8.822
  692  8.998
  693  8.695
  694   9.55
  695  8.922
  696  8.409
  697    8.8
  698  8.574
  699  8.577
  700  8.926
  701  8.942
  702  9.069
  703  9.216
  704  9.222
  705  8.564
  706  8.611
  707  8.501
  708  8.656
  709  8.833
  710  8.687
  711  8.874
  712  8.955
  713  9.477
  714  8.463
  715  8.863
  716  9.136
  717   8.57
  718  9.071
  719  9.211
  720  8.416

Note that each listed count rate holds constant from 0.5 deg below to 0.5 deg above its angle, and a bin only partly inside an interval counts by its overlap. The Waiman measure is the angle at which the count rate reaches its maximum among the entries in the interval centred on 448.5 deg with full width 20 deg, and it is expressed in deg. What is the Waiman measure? 452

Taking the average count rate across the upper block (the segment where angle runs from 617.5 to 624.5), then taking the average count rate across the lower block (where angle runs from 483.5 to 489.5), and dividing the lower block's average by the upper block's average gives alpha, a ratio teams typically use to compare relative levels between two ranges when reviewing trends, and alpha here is 1.04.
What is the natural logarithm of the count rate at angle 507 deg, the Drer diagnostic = 2.20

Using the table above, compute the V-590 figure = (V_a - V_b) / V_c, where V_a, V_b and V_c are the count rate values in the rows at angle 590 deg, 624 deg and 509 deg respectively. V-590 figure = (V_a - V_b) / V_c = 0.011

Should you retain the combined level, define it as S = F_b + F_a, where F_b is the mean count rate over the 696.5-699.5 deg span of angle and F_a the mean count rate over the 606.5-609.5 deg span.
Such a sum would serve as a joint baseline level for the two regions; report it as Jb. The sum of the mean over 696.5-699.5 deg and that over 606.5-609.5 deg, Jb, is 18.0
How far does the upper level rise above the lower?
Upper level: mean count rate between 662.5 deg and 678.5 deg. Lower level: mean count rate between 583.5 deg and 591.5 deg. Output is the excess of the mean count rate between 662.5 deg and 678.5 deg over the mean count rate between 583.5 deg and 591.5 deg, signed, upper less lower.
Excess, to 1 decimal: 0.0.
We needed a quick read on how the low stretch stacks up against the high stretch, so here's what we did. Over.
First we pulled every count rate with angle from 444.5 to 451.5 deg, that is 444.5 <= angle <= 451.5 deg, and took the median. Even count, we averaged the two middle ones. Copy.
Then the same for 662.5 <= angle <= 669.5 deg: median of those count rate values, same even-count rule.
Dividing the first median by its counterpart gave 1.01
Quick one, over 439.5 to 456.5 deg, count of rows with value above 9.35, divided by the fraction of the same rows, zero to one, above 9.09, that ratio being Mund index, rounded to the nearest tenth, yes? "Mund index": 11.3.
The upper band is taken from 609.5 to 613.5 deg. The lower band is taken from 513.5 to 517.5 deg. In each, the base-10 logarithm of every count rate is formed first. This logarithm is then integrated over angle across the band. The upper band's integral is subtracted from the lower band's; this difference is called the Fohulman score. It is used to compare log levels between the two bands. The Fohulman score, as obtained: -0.31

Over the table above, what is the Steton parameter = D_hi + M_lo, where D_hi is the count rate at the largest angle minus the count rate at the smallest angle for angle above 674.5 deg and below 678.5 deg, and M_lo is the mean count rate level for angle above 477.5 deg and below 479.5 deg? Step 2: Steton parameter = 9.8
